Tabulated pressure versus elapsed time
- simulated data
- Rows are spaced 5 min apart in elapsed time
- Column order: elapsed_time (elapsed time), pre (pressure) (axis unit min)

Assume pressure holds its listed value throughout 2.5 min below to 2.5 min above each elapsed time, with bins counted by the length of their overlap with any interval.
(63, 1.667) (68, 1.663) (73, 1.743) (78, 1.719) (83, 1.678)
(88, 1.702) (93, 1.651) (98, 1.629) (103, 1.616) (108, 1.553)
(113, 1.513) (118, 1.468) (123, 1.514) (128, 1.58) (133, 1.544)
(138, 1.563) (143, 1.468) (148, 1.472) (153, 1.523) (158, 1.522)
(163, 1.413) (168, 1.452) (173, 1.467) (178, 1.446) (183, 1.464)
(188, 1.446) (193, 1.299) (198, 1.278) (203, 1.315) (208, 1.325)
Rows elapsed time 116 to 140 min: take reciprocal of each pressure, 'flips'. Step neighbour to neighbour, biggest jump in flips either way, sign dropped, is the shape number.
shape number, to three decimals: 0.028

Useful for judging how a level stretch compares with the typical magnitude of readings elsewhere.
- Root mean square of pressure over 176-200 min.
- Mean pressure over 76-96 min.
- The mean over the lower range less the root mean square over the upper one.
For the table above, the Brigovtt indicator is 0.30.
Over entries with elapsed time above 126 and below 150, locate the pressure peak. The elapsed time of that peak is 128 min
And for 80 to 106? 88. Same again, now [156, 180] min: 158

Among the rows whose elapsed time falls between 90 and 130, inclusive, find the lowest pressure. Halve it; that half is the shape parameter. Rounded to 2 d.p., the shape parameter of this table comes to 0.73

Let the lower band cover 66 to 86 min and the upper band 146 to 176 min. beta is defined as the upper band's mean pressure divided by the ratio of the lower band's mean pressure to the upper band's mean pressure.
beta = 1.28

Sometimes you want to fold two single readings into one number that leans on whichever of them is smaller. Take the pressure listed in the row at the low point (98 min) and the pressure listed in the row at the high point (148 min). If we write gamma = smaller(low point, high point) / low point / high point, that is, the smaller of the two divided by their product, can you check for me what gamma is 0.614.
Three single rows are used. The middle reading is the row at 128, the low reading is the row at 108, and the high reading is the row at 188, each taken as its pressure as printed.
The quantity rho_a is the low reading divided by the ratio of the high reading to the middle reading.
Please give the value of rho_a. 1.70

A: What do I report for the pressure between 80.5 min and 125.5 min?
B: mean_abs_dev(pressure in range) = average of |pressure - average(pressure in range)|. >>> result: 0.071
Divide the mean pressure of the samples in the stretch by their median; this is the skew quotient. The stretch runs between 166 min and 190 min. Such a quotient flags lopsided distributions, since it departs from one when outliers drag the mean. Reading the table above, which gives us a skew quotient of 1.002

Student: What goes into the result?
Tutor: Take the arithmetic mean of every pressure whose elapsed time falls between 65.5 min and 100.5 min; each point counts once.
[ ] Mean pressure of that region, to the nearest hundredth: 1.68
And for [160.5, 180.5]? 1.44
